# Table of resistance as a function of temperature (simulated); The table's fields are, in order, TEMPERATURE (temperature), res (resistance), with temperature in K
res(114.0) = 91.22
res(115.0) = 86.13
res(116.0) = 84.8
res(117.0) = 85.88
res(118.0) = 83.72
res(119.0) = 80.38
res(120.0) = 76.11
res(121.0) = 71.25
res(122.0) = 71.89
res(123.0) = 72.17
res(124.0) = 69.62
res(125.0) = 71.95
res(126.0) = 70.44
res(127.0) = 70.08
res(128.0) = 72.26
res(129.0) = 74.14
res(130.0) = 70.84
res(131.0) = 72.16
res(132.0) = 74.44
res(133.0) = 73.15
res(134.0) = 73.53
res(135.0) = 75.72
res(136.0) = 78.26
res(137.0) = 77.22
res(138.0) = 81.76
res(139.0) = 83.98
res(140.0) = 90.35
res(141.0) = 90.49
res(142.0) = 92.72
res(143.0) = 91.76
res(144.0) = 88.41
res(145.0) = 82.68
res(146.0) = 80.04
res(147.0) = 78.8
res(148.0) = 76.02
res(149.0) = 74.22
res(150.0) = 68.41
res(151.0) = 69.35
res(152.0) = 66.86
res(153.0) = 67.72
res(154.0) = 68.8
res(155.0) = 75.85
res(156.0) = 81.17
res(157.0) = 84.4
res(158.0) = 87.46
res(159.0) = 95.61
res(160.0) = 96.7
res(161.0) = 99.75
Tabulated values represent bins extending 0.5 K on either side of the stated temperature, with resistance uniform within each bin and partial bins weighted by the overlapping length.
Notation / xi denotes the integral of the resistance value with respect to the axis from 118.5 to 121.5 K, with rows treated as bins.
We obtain 228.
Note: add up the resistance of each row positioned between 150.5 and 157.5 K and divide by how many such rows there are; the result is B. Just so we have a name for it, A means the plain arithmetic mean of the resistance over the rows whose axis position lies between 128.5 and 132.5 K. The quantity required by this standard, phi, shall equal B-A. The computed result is 1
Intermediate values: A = 73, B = 73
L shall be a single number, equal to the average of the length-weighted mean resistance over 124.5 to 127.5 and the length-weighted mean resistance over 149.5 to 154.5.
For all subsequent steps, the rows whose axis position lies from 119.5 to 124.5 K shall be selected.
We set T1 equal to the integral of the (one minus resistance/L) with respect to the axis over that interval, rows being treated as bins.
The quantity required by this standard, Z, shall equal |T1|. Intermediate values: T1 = -0.2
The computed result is 0.2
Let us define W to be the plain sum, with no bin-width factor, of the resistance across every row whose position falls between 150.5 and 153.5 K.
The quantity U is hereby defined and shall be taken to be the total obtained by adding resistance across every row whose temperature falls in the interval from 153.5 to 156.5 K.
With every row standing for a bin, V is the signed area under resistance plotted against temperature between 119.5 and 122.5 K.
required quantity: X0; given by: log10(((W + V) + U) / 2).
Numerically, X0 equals 2.511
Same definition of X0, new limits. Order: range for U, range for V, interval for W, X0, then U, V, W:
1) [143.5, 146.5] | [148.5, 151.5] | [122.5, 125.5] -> 2.529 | 251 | 212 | 214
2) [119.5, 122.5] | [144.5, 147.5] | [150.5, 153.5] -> 2.522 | 219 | 242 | 204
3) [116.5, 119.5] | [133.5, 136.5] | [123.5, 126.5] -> 2.538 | 250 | 228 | 212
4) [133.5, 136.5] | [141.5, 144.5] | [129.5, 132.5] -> 2.555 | 228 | 273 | 217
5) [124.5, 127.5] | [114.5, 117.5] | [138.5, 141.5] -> 2.565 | 212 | 257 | 265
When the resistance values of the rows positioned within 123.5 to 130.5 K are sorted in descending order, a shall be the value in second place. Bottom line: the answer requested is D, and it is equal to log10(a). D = 1.86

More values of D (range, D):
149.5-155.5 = 1.84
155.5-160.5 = 1.98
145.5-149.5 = 1.90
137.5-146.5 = 1.96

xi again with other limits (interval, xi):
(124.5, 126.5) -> 142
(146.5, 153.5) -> 501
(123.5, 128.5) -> 354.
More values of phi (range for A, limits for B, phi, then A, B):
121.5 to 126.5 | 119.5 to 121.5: 2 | 71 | 74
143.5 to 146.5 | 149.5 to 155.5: -14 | 84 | 69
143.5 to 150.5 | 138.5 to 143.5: 11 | 78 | 90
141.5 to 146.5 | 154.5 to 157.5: -7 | 87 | 80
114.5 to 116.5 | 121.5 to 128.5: -14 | 85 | 71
